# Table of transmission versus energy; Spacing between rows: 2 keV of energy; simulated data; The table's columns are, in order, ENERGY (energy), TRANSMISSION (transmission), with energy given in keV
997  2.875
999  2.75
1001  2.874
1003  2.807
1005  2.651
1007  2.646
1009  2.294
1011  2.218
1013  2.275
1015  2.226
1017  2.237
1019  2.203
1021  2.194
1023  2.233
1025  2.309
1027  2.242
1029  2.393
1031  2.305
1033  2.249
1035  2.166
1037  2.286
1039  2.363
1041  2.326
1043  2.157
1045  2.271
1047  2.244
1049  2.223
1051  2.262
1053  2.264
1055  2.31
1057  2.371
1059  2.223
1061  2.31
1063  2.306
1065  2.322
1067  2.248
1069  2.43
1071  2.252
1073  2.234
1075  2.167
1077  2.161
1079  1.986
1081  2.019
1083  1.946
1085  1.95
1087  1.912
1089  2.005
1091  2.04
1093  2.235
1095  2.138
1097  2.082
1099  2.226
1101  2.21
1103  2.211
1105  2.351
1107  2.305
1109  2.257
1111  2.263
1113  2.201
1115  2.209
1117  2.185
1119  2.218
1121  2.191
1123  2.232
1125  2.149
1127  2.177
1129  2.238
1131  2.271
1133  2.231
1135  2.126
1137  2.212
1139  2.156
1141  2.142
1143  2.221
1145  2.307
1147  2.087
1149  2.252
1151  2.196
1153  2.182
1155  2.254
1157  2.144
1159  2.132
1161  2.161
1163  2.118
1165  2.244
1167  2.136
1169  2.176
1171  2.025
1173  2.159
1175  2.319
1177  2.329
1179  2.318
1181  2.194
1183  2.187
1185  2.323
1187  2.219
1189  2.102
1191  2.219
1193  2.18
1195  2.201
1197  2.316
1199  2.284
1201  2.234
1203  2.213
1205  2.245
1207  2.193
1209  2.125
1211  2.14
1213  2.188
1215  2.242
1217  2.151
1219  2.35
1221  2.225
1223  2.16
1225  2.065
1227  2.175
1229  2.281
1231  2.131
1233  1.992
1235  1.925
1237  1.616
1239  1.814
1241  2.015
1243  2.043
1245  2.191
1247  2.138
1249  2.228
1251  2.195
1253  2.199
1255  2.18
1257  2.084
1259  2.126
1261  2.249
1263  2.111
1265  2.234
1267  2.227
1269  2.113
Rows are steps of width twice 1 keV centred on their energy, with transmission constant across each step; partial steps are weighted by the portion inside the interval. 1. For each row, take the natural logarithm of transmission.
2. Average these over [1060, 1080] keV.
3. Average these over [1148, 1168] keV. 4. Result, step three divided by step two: 0.97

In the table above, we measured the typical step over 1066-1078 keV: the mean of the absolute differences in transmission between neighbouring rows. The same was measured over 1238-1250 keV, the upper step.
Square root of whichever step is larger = 0.32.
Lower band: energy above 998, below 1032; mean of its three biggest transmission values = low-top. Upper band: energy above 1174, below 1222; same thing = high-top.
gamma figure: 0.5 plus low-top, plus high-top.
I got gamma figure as 5.64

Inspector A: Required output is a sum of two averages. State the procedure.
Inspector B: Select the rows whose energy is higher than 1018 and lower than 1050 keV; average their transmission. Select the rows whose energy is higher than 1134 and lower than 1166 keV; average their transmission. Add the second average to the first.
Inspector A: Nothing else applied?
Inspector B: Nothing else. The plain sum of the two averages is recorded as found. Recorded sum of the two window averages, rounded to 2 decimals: 4.44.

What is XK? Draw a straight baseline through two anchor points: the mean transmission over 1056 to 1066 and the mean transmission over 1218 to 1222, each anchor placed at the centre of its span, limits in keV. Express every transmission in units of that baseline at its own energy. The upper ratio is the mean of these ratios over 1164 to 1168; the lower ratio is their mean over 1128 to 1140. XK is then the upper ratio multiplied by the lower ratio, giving 0.916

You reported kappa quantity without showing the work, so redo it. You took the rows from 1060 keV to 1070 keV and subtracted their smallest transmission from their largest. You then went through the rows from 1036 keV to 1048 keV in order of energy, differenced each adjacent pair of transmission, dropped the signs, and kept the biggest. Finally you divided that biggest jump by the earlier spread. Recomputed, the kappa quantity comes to 0.93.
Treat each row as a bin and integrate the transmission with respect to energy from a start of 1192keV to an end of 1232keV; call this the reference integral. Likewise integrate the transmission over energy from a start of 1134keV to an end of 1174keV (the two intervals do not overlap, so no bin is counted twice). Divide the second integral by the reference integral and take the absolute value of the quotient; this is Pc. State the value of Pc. 0.98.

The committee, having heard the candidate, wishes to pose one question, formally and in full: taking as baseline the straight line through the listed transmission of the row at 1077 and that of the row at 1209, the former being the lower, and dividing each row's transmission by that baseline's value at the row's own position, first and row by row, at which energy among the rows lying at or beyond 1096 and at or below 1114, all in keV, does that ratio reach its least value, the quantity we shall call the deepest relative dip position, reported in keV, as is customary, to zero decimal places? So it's 1097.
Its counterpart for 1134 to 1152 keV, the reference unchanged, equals 1147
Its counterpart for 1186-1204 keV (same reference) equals 1189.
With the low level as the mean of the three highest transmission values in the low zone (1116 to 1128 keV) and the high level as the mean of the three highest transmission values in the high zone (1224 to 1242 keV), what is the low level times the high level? 4.86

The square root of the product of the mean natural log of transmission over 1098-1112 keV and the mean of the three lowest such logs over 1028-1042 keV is 0.81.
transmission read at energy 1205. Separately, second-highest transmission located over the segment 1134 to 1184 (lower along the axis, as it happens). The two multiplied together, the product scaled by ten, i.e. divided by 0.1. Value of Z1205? 52.1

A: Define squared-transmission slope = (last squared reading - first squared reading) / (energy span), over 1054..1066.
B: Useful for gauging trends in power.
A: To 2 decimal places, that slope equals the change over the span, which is 0.01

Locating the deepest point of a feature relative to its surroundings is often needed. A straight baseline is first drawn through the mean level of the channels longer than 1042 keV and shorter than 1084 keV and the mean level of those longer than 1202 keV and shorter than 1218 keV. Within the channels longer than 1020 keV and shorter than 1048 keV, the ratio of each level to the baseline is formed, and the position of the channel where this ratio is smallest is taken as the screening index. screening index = 1043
